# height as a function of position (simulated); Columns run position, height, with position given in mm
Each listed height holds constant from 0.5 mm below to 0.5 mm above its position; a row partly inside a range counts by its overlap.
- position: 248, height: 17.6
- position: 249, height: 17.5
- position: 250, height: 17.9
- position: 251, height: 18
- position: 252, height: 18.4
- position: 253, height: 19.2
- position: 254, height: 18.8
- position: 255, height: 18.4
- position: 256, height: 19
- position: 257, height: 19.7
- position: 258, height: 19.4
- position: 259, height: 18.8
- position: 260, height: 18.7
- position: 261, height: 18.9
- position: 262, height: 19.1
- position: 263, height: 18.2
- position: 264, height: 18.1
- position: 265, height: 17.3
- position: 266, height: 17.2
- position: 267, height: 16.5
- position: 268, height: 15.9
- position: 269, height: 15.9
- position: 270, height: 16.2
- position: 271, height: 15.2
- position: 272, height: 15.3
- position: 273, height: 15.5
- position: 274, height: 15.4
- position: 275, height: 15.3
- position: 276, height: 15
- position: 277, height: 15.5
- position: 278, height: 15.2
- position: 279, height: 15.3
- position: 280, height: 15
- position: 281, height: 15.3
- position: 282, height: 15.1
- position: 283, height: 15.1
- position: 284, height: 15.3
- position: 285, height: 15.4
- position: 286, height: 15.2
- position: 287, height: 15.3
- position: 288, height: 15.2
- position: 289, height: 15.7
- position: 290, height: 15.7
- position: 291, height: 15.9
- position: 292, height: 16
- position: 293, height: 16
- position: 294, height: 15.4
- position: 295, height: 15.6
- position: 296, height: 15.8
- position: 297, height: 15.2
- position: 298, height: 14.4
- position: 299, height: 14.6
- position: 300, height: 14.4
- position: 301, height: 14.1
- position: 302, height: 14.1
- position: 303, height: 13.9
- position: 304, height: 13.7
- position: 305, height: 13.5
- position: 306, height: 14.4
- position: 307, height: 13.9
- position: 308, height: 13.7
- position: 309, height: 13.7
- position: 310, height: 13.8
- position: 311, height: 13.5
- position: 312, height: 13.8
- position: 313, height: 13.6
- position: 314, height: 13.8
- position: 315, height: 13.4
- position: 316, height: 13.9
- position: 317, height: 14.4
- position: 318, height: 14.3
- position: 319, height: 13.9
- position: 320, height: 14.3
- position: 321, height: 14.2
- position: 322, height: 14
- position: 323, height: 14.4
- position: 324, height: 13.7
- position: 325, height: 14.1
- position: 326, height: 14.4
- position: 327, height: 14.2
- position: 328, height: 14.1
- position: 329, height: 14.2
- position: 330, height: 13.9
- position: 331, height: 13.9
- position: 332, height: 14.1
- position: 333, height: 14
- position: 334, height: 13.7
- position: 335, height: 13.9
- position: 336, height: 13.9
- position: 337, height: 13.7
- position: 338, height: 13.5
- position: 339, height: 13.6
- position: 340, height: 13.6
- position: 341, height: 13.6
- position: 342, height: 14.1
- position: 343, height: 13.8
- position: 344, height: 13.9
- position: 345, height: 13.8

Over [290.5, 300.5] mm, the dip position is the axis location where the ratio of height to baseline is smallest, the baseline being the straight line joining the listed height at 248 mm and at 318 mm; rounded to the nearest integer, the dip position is 298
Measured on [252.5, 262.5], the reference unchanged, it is 255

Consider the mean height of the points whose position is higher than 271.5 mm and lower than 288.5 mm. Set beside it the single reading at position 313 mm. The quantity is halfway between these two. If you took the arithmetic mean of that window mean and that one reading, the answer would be 14.4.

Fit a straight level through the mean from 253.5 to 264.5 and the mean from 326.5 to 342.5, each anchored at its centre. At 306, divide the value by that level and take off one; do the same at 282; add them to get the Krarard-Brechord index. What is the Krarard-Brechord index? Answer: -0.213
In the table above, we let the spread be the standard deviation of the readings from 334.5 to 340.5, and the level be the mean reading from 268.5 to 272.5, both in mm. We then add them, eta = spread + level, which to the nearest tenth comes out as 15.8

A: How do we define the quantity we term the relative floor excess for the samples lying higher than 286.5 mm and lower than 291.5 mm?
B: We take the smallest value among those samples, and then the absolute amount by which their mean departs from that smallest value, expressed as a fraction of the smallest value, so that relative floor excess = 0.024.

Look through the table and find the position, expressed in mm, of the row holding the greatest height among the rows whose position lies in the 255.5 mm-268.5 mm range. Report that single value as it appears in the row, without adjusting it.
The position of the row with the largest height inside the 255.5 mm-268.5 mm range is 257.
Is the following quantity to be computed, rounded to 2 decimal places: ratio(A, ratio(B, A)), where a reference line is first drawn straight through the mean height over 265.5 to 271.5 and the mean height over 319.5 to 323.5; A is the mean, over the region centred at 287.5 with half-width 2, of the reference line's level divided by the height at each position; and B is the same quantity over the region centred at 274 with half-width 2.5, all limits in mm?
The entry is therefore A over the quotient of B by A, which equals 0.97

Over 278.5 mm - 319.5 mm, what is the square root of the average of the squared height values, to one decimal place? 14.7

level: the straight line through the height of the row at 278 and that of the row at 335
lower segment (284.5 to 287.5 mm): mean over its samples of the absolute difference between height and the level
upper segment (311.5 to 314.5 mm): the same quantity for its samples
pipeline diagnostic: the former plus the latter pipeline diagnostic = 1.0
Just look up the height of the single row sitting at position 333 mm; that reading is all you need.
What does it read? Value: 14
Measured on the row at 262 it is 19.1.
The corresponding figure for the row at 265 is 17.3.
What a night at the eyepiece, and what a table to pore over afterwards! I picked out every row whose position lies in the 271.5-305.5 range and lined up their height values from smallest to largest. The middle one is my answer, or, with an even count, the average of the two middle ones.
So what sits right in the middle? 15.3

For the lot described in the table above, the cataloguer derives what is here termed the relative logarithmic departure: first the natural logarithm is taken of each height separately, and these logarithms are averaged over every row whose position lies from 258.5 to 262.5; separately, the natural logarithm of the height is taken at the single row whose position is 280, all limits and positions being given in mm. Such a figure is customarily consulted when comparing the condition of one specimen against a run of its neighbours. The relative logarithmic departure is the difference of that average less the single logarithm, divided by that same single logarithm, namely 0.085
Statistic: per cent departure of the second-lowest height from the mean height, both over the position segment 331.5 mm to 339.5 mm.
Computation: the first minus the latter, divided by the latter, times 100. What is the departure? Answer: -1.4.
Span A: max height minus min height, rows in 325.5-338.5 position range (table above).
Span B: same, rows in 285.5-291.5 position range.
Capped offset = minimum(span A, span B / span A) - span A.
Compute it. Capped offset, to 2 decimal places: -0.12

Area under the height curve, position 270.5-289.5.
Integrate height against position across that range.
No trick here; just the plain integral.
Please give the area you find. 290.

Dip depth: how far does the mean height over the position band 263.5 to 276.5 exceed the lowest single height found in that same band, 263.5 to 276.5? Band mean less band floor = 1.1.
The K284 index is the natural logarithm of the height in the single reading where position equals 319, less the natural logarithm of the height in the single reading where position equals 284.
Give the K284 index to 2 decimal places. -0.10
